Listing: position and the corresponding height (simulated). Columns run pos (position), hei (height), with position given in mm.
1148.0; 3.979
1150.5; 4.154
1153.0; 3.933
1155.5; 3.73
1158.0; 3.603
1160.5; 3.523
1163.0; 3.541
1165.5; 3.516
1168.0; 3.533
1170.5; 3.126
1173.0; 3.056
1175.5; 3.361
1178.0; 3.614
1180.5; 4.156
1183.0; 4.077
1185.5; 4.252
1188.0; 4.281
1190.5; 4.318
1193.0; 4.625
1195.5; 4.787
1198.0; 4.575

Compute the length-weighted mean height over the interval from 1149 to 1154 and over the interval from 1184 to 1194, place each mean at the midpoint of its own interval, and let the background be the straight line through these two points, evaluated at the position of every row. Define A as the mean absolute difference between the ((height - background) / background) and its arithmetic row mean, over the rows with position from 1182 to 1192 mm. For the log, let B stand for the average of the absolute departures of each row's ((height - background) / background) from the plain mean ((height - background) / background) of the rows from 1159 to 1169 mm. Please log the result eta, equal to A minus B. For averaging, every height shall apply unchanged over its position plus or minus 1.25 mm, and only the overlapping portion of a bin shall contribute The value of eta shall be 0.01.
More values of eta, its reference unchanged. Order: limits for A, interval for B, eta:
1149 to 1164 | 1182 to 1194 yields 0.03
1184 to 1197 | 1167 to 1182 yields -0.03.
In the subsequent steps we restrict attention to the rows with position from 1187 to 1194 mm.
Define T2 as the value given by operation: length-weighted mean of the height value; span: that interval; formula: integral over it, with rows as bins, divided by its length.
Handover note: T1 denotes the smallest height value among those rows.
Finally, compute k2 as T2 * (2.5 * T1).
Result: 47.1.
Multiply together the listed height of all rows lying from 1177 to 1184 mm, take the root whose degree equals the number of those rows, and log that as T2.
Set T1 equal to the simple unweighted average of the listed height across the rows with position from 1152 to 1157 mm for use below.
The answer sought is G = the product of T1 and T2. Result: 15.1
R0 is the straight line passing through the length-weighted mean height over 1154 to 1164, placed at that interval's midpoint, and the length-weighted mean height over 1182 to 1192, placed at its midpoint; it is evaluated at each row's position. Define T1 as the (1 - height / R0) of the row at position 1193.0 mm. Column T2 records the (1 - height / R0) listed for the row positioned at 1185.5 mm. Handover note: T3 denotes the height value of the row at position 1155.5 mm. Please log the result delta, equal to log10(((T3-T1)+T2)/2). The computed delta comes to 0.28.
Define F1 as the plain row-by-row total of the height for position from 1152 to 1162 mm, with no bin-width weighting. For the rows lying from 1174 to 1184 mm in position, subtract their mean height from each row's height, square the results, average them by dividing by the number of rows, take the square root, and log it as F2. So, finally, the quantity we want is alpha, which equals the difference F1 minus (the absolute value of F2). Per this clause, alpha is 14.5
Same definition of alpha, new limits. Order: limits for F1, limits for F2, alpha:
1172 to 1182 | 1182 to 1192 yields 14.1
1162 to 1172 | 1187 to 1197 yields 13.5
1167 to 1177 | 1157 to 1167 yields 13.0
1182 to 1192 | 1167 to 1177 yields 16.7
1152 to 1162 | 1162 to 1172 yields 14.6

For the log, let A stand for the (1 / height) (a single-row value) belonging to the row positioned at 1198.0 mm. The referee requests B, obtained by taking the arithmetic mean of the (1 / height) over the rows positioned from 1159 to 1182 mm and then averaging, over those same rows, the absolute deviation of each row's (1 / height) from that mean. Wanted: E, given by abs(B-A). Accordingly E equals 0.201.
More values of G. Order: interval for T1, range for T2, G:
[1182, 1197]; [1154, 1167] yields 15.7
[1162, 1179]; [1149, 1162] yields 12.8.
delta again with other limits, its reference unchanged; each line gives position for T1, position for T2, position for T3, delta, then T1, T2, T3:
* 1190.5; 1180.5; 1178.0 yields 0.26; 0.00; -0.01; 3.614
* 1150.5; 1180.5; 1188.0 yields 0.35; -0.22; -0.01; 4.281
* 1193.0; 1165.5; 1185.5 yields 0.34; -0.06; 0.06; 4.252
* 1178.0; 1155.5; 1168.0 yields 0.23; 0.11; -0.06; 3.533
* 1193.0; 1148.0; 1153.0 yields 0.28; -0.06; -0.18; 3.933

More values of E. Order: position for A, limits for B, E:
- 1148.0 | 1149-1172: 0.236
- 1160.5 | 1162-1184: 0.263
